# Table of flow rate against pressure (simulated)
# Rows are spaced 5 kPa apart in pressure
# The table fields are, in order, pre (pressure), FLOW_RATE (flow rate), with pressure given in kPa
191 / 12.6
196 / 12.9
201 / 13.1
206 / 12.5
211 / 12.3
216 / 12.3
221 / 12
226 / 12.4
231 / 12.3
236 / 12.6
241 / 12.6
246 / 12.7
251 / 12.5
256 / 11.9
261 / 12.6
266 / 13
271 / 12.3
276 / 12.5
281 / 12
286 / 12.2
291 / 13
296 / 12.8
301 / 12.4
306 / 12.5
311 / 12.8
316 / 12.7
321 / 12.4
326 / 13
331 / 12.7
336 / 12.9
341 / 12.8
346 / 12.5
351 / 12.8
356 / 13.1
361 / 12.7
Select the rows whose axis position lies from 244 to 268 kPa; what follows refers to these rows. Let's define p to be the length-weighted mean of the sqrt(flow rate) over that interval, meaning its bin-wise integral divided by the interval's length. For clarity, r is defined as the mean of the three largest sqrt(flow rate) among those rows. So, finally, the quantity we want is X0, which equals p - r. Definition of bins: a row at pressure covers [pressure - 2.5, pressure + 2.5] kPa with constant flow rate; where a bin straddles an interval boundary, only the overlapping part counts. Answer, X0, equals -0.034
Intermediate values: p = 3.54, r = 3.57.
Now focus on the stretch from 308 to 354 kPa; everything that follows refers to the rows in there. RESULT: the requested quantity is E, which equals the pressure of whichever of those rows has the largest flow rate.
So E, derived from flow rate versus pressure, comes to 326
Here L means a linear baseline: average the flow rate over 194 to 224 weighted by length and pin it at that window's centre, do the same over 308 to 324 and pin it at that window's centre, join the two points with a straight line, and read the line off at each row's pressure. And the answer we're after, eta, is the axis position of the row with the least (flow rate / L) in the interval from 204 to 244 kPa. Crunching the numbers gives 221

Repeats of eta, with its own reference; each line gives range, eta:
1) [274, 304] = 281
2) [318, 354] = 321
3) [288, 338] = 321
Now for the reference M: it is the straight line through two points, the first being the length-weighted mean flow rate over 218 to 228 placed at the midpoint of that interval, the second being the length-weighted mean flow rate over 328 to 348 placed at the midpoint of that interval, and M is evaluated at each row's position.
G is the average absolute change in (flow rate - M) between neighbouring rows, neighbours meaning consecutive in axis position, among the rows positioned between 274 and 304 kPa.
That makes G 0.425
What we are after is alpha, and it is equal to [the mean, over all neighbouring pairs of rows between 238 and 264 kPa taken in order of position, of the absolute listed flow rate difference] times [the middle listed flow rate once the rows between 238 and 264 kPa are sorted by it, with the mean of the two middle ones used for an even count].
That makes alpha 5.0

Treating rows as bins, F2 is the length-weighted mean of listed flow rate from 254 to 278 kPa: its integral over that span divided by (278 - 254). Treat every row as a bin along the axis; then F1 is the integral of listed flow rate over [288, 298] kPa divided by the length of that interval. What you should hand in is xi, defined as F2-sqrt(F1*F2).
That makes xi -0.20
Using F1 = 12.9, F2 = 12.5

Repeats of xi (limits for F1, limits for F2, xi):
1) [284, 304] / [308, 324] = 0.02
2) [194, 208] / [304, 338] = -0.06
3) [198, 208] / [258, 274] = -0.11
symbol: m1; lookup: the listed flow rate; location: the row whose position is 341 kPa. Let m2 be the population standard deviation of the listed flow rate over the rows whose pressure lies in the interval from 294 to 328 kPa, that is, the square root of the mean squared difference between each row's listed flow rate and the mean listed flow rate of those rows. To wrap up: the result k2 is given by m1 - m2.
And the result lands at 12.6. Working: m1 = 12.8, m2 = 0.21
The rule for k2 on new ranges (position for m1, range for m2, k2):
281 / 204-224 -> 11.8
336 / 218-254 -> 12.7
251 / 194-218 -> 12.2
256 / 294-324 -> 11.7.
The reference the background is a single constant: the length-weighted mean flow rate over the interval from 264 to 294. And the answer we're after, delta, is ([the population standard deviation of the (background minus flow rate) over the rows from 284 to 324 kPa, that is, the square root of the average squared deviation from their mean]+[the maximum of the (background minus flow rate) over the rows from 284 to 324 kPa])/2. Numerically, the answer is 0.27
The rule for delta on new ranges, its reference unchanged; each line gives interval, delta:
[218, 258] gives 0.43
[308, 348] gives 0.14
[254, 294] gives 0.49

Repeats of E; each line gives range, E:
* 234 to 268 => 266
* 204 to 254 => 246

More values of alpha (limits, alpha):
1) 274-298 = 5.3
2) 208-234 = 2.5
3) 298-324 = 2.5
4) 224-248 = 1.6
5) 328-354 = 2.9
